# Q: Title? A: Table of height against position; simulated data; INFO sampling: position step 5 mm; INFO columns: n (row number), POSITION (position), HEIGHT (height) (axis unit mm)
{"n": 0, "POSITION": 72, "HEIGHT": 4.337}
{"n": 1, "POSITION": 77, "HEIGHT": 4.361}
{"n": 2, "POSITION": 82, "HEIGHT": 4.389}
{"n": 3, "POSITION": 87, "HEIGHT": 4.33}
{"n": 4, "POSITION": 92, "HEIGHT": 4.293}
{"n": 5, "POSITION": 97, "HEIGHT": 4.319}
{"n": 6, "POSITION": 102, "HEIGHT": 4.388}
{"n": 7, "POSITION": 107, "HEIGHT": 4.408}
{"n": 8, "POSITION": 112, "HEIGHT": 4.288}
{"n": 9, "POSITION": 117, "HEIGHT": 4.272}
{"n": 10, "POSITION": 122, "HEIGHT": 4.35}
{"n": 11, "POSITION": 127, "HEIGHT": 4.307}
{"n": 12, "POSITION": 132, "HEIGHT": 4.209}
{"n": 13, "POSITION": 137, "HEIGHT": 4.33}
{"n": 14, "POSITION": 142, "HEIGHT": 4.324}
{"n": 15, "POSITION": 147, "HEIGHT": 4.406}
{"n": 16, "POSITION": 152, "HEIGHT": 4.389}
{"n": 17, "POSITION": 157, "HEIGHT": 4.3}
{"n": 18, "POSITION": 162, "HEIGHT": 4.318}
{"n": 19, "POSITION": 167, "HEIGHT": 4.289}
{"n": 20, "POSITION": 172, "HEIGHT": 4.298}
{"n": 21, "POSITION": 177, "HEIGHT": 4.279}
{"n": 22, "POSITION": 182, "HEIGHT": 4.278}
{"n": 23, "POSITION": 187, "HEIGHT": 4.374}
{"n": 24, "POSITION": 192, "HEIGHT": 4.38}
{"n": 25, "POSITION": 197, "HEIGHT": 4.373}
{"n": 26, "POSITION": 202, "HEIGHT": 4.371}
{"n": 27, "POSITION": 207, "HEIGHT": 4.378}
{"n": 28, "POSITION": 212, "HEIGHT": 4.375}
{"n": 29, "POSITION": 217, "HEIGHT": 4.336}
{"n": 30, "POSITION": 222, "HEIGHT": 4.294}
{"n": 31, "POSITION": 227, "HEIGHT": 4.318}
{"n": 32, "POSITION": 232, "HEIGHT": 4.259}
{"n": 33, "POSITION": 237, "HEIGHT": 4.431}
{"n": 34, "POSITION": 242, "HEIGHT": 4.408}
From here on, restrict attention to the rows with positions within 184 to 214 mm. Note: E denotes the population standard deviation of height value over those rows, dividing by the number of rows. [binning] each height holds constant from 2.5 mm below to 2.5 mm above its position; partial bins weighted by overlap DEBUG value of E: 0.00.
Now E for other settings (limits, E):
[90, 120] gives 0.05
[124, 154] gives 0.06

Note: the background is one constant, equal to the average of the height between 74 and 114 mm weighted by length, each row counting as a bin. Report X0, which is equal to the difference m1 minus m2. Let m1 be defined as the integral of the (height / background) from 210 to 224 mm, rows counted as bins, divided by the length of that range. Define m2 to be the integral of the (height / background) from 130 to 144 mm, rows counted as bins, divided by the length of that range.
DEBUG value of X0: 0.011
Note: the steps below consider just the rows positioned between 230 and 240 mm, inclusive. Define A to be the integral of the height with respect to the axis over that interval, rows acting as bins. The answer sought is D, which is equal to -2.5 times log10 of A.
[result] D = -4.097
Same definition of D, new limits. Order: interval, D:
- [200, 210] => -4.102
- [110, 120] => -4.079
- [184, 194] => -4.102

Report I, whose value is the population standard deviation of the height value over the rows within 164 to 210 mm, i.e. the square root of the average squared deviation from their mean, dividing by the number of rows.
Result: 0.045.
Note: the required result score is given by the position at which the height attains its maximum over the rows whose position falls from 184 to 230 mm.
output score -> 192 mm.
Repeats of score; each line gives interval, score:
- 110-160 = 147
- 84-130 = 107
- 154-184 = 162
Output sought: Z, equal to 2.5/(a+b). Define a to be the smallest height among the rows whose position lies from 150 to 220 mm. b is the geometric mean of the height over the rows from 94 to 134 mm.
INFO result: 0.291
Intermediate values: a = 4.278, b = 4.32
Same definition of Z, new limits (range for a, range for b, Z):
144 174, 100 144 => 0.290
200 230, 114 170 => 0.290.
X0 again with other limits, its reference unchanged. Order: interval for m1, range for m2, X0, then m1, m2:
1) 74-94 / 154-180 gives 0.011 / 0.999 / 0.99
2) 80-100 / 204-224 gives -0.003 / 0.997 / 1.00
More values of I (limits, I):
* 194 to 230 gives 0.031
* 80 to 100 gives 0.035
